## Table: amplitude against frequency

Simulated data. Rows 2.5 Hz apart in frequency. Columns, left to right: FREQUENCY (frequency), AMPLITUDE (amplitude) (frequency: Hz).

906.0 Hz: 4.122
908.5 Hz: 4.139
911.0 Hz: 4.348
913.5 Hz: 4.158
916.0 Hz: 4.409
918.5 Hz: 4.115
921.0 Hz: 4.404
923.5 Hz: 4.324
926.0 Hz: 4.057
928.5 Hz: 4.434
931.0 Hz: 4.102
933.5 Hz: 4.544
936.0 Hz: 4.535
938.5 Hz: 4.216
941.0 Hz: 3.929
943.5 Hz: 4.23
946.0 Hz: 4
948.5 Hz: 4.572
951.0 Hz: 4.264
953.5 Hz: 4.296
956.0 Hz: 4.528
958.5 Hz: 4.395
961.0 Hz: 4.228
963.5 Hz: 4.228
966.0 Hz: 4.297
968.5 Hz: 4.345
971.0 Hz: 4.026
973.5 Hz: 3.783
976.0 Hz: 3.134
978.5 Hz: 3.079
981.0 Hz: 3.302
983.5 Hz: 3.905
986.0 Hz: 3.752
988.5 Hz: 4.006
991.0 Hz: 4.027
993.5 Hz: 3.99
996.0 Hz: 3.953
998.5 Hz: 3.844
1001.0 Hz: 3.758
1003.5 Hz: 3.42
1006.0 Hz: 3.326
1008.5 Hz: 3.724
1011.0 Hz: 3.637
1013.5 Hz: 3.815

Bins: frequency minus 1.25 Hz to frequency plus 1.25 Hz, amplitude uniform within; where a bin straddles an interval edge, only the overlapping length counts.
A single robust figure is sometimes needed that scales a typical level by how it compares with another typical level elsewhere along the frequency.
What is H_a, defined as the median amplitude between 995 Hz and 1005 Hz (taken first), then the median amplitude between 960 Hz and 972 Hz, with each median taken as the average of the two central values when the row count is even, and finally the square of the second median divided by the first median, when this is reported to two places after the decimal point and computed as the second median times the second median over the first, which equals 4.70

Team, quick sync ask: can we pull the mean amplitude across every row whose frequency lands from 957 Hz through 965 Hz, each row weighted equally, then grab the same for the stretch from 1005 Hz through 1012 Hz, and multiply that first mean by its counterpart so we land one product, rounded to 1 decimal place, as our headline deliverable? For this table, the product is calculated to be 15.3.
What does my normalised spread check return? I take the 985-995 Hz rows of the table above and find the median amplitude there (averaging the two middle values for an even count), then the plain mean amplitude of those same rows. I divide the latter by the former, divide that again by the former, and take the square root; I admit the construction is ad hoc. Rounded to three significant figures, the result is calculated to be 0.497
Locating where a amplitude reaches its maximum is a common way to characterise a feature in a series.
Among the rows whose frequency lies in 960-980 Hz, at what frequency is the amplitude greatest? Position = 968.5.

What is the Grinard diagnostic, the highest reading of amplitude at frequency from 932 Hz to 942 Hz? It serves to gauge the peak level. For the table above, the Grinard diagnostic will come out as 4.544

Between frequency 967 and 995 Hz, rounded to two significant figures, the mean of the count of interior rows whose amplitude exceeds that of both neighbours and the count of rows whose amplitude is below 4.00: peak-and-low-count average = 4.5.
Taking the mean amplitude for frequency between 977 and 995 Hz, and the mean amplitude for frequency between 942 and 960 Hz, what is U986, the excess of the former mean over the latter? -0.60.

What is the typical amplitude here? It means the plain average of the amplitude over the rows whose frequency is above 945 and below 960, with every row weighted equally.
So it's 4.3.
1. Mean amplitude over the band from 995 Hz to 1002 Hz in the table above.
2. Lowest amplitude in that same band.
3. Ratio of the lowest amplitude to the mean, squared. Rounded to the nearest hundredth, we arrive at 0.95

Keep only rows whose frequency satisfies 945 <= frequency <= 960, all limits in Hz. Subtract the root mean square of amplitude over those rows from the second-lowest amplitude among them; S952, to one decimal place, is -0.1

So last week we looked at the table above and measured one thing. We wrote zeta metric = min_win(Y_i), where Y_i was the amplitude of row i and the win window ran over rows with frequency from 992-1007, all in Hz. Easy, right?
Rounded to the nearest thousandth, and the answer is 3.326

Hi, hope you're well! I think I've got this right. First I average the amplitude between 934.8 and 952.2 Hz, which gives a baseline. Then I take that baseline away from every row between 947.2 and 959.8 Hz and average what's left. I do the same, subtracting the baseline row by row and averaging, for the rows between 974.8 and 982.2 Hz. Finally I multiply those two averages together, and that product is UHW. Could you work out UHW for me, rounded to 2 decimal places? -0.17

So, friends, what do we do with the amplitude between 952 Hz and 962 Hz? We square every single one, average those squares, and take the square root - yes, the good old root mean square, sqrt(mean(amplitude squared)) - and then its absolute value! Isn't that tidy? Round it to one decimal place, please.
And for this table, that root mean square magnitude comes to 4.4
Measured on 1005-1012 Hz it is 3.6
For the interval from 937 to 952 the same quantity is 4.2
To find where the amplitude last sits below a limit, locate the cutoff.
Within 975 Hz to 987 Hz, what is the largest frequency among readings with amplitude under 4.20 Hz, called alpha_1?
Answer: 986.0 Hz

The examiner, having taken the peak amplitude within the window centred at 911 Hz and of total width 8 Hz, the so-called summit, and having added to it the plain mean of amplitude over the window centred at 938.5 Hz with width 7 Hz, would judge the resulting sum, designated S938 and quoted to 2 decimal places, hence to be 8.57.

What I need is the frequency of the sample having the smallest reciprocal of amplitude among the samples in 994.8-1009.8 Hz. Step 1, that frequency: 996.0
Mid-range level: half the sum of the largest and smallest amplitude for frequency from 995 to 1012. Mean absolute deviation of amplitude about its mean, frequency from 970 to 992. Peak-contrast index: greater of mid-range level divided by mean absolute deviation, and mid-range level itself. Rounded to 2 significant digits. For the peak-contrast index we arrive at 11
